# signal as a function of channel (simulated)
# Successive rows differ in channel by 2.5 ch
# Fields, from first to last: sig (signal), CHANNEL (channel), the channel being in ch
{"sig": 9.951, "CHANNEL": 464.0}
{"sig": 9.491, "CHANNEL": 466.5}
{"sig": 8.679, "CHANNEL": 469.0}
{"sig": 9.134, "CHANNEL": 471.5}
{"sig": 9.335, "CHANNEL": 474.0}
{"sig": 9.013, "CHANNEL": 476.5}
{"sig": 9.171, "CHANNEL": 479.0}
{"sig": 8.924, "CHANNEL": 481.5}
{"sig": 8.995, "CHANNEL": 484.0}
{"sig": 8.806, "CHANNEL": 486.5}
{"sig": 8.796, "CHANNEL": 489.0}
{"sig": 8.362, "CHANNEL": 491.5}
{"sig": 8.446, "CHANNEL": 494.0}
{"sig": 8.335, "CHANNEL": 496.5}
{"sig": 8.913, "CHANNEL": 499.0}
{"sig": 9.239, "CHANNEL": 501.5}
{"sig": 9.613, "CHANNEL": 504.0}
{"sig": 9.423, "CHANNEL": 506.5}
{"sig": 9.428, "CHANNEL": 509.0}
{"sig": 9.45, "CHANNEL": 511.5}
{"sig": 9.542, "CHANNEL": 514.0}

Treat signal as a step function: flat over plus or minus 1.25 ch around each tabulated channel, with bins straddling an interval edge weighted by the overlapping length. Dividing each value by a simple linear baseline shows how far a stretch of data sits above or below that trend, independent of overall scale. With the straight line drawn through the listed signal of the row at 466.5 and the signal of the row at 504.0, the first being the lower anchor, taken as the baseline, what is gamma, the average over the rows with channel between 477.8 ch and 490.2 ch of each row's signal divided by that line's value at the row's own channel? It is 0.936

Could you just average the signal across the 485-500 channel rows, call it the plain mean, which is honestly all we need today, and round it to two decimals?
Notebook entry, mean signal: 8.61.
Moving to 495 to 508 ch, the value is 9.10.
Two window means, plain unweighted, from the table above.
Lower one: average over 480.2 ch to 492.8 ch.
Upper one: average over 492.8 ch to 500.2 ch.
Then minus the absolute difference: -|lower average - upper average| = -0.21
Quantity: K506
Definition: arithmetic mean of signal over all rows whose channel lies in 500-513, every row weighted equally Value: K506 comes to 9.4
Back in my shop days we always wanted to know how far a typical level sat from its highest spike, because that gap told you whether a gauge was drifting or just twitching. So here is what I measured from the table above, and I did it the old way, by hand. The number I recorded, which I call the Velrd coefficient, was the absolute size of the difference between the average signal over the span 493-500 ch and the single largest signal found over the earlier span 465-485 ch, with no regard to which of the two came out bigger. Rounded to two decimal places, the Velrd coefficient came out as 0.93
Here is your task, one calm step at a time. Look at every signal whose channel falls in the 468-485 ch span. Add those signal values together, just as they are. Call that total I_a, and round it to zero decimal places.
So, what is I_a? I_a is 63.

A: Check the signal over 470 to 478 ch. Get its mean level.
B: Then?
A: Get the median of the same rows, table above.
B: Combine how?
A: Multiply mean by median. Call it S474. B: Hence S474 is 84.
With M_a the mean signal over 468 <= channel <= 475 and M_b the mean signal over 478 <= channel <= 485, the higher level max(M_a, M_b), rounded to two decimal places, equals 9.05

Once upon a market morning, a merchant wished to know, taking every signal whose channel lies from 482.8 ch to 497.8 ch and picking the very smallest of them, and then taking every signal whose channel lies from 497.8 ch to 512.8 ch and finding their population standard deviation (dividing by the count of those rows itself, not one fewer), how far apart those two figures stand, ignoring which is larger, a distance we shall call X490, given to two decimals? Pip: 8.11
